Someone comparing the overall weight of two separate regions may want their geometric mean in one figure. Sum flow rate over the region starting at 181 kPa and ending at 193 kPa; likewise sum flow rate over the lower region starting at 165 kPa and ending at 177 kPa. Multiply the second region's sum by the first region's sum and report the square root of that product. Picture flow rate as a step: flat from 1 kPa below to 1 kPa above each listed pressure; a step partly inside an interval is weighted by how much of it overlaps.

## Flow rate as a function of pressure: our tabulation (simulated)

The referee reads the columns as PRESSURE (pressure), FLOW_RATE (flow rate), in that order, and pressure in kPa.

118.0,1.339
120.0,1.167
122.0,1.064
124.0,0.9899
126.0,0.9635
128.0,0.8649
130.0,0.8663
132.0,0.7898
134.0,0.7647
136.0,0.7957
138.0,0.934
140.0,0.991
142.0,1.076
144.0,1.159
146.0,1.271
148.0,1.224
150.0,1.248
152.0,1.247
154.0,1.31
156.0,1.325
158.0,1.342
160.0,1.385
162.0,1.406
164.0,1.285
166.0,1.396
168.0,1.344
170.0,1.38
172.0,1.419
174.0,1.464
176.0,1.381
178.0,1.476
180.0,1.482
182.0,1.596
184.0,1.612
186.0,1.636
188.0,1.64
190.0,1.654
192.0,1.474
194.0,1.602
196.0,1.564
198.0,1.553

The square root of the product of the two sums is 9.0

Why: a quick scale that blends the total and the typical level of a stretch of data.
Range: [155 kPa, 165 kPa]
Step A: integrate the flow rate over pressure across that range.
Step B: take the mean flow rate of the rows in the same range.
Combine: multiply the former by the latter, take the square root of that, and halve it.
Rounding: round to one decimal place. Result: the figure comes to 2.1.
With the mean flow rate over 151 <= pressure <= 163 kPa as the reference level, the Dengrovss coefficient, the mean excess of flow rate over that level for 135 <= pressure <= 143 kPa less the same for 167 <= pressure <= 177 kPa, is -0.4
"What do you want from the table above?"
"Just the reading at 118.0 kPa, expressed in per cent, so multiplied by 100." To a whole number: 134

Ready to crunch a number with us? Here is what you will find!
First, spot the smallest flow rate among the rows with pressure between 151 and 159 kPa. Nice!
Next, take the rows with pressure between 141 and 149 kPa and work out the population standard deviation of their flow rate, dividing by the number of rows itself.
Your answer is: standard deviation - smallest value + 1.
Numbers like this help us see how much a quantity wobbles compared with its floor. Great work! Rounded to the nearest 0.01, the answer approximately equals -0.17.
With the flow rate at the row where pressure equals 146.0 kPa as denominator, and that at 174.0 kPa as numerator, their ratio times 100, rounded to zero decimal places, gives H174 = 115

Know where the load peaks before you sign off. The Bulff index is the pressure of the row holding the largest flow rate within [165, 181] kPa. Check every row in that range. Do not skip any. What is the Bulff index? 180.0 kPa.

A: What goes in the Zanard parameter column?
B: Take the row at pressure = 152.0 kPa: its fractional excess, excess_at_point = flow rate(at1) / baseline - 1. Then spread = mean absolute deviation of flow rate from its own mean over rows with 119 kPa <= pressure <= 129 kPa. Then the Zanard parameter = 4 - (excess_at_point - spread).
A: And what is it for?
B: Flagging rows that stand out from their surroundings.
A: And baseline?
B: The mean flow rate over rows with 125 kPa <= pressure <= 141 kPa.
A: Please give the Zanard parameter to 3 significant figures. 3.65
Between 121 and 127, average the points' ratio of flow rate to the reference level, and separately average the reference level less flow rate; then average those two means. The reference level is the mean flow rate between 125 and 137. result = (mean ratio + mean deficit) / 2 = 0.516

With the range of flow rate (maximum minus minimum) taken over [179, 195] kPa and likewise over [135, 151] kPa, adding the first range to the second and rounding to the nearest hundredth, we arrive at 0.66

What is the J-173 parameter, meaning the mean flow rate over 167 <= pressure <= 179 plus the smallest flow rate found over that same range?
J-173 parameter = 2.8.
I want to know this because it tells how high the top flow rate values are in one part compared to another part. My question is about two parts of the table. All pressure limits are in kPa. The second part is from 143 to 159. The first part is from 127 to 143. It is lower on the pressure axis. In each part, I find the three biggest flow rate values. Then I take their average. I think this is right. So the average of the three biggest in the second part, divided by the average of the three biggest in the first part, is 1.33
